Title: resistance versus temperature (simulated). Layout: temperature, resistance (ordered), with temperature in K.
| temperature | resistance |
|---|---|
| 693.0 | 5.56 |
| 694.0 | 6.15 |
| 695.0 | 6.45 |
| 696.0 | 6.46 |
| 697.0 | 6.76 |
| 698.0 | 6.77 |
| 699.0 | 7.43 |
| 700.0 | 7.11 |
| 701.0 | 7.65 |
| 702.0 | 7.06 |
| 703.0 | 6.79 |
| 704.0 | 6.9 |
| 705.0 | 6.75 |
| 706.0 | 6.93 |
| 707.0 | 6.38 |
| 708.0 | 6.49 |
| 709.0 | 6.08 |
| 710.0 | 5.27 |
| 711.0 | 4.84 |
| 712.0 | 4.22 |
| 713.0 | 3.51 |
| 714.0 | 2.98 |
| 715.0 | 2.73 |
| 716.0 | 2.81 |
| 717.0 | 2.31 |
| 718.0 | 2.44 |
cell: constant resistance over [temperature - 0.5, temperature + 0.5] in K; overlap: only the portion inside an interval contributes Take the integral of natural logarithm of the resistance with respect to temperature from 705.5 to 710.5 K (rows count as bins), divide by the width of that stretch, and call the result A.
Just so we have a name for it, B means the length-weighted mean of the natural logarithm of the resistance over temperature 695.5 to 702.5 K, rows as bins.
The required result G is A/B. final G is 0.9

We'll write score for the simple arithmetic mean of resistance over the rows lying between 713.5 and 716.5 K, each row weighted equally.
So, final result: 2.8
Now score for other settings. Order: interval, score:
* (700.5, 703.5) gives 7.2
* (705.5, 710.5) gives 6.2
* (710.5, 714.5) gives 3.9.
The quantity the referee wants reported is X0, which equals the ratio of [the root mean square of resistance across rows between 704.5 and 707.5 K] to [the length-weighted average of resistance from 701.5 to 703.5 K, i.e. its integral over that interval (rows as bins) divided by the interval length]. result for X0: 1.0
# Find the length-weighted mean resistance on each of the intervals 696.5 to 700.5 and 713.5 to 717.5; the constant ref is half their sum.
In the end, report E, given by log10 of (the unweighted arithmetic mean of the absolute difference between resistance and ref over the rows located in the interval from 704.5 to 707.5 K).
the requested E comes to 0.26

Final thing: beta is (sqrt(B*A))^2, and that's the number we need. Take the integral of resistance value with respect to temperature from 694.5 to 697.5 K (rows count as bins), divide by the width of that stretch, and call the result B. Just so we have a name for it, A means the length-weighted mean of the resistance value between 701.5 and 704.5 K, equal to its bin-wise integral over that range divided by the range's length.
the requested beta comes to 45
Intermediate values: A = 6.92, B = 6.6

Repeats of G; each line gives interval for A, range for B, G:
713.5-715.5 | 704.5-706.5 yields 0.5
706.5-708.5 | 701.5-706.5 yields 1.0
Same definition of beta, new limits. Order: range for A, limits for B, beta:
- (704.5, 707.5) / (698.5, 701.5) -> 49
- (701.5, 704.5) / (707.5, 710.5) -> 41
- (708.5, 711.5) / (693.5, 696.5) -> 34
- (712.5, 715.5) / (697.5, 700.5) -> 22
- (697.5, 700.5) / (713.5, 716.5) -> 20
